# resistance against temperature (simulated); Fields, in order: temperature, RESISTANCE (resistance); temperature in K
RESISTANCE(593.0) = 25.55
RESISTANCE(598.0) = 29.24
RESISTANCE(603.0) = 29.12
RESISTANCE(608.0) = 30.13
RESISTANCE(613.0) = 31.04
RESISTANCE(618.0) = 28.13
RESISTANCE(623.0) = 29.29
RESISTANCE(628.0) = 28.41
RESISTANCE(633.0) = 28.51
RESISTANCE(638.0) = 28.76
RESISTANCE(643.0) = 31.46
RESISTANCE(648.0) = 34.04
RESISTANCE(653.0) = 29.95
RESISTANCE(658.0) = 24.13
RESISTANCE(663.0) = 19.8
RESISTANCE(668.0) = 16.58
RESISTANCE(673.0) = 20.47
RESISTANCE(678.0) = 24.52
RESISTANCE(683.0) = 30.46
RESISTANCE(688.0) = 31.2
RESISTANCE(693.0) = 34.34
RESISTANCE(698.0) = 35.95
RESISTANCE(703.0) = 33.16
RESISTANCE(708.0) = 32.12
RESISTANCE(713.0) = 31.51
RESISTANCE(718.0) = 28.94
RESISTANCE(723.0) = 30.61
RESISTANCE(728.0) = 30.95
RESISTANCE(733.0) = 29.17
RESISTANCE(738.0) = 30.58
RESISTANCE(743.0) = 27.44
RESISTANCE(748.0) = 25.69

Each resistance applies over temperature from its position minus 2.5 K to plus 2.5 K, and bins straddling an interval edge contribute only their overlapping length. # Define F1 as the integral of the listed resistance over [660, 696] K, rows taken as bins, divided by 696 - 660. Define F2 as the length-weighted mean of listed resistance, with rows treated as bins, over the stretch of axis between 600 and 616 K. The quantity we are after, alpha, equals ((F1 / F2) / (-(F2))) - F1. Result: -25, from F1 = 25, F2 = 30.0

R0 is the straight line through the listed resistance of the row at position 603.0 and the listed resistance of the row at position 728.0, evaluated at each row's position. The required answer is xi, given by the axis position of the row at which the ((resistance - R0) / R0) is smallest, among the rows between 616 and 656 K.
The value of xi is 618.0 K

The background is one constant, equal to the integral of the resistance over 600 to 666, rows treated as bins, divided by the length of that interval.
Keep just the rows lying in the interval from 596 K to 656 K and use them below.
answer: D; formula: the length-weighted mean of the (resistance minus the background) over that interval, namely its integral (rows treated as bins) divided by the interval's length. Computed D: 1.2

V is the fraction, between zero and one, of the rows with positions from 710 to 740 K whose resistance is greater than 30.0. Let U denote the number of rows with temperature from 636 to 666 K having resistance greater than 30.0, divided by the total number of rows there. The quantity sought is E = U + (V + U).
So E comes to 1.33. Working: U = 0.3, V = 0.67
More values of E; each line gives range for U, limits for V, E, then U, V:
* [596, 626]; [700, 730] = 1.50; 0.3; 0.83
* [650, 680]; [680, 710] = 1.00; 0.0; 1.00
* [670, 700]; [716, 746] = 1.83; 0.7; 0.50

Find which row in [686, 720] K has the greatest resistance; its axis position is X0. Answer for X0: 698.0 K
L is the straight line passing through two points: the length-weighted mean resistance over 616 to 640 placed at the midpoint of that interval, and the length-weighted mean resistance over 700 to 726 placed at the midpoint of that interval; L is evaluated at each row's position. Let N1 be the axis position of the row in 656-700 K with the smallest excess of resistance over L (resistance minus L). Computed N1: 668.0 K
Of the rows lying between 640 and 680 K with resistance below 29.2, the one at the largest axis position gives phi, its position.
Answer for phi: 678.0 K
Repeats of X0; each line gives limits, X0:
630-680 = 648.0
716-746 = 728.0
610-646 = 643.0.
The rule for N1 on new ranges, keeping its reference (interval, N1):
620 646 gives 633.0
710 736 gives 733.0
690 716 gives 713.0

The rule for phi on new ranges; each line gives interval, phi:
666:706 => 678.0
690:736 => 733.0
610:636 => 633.0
